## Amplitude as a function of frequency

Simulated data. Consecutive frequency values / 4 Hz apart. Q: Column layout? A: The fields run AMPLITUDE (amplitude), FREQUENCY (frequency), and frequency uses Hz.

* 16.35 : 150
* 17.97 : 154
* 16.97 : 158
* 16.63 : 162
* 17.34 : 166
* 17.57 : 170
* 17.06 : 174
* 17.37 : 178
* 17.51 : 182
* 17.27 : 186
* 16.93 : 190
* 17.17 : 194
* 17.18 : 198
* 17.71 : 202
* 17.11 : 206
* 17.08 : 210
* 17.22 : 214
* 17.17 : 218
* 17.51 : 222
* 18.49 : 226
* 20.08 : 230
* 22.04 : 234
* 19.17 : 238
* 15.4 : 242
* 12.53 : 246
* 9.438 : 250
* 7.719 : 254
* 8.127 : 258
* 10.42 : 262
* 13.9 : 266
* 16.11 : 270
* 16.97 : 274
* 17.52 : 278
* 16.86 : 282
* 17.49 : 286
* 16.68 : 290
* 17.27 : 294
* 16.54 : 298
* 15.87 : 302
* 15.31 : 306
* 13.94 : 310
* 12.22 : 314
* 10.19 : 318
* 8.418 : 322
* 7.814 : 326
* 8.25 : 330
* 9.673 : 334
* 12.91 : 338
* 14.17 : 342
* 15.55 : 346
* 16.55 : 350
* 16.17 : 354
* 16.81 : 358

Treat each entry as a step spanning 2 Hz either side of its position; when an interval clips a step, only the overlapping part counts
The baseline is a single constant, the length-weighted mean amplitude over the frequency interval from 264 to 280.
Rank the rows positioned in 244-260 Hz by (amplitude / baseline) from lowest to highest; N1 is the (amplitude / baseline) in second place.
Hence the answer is 0.50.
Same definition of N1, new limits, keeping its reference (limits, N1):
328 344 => 0.60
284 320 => 0.76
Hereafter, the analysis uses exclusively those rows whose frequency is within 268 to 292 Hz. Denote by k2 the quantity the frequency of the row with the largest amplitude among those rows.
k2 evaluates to 278 Hz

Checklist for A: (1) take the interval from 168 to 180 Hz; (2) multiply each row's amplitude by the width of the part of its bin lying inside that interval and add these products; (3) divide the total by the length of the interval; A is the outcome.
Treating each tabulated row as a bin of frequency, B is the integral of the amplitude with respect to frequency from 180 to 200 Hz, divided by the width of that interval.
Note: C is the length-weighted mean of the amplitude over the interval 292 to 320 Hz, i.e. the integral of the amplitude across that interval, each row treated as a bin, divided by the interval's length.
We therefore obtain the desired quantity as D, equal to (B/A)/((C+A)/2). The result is 0.062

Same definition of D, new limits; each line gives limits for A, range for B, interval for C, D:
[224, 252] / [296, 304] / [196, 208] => 0.057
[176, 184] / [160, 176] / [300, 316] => 0.062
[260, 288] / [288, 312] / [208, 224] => 0.062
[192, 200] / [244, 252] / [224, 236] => 0.034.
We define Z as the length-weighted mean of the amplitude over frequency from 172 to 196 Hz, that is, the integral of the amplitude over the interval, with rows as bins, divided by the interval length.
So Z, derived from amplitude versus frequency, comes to 17.22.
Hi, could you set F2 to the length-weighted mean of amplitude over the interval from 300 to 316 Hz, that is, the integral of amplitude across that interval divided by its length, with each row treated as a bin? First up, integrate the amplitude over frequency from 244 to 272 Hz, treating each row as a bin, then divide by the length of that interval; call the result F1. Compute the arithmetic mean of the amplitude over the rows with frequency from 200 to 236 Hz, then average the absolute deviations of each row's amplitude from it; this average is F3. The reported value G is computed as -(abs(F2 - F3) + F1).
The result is -24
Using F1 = 11.2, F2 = 14.3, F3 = 1.3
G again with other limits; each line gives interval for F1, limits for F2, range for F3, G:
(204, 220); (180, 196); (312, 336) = -33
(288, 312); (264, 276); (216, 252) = -29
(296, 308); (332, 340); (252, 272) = -24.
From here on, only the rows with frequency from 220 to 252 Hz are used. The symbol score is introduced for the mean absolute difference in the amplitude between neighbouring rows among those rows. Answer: 2.4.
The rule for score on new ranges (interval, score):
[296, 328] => 1.2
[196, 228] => 0.4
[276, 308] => 0.7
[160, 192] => 0.4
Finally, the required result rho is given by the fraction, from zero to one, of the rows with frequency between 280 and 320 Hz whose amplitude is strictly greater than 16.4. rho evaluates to 0.50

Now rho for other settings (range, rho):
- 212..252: 0.70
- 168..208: 1.00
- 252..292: 0.50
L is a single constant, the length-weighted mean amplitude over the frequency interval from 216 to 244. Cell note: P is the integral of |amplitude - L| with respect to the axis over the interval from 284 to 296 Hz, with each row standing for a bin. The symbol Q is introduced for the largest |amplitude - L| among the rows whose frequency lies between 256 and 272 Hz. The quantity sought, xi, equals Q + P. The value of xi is 27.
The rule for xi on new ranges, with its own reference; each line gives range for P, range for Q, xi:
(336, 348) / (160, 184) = 54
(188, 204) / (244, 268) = 32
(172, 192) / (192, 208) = 28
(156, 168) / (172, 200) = 20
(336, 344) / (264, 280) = 45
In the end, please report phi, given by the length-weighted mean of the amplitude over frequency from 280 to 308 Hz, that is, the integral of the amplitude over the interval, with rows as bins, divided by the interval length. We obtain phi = 16.6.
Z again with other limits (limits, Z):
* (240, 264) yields 10.61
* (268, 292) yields 16.94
